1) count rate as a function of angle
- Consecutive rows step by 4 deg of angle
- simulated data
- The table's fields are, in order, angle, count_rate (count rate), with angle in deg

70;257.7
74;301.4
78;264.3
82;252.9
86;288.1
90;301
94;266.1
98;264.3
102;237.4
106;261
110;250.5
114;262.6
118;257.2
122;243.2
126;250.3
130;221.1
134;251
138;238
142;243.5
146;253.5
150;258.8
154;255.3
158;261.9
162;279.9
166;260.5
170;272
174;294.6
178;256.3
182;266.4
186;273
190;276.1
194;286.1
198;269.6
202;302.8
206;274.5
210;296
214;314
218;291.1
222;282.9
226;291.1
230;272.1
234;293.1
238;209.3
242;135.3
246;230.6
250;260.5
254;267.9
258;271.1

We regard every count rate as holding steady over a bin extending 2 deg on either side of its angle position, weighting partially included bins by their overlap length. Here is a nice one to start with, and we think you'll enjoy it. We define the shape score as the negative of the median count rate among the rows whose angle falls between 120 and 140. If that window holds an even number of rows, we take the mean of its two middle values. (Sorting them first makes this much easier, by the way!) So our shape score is -243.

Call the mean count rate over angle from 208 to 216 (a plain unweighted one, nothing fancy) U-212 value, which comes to 305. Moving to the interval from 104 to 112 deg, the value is 256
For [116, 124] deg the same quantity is 250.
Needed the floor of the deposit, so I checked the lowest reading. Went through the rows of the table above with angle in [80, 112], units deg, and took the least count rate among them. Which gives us 237.4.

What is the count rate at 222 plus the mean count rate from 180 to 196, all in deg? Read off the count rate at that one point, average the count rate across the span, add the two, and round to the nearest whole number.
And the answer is 558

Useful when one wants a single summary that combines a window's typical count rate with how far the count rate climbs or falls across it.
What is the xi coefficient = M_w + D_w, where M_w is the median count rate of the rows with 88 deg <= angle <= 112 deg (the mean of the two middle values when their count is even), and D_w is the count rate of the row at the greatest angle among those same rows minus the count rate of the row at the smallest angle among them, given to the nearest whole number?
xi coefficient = 212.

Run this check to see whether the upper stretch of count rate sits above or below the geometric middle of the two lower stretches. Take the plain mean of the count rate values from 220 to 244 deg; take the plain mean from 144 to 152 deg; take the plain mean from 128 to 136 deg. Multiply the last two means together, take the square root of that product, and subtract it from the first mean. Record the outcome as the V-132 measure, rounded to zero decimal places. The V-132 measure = 1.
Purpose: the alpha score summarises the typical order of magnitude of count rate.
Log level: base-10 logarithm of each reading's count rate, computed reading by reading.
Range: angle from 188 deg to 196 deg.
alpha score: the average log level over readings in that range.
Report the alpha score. 2.45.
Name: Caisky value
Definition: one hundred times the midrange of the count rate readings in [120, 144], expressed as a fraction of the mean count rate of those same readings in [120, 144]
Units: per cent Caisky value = 98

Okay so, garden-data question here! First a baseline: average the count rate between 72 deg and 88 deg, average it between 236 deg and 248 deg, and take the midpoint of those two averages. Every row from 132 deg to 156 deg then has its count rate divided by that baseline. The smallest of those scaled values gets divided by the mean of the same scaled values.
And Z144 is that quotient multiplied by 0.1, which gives 0.095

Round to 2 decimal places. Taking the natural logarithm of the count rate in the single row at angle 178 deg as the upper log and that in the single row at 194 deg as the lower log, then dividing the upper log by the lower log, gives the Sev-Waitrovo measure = 0.98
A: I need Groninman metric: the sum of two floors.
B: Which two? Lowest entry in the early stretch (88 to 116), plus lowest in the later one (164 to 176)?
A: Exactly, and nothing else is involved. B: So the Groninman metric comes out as 498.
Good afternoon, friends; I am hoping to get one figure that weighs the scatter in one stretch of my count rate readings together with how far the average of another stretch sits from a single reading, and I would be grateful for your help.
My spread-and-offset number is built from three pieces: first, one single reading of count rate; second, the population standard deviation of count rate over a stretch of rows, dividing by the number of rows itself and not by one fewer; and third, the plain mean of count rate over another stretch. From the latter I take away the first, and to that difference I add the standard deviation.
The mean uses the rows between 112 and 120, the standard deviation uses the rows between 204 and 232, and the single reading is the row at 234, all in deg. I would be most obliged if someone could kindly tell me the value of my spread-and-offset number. -20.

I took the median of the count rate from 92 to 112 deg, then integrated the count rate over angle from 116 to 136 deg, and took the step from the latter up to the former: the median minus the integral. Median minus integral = -4630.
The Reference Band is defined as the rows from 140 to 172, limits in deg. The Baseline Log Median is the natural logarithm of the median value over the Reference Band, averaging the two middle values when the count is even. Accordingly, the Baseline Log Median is 5.56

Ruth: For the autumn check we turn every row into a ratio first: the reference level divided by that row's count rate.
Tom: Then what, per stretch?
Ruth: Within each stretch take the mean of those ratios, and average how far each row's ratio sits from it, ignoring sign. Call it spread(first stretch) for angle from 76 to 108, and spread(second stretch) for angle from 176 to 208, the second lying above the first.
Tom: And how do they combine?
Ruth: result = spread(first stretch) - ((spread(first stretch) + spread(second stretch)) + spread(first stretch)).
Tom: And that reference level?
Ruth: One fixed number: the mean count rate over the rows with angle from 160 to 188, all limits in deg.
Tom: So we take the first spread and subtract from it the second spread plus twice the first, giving -0.084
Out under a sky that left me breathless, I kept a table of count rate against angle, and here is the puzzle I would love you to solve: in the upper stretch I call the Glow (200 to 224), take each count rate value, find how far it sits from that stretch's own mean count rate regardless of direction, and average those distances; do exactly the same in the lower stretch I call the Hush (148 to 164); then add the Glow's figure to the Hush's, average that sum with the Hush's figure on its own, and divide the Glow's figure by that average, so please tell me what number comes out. 0.80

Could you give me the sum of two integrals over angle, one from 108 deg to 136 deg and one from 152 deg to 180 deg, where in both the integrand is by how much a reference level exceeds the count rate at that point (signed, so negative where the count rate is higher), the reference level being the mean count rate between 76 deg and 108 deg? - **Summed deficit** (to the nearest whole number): 480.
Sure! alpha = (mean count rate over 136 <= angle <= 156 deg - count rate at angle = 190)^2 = 691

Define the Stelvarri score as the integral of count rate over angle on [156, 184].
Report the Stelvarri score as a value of 7566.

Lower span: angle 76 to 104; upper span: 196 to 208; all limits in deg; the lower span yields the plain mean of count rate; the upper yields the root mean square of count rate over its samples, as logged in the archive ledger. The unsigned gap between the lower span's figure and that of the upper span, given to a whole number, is 15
